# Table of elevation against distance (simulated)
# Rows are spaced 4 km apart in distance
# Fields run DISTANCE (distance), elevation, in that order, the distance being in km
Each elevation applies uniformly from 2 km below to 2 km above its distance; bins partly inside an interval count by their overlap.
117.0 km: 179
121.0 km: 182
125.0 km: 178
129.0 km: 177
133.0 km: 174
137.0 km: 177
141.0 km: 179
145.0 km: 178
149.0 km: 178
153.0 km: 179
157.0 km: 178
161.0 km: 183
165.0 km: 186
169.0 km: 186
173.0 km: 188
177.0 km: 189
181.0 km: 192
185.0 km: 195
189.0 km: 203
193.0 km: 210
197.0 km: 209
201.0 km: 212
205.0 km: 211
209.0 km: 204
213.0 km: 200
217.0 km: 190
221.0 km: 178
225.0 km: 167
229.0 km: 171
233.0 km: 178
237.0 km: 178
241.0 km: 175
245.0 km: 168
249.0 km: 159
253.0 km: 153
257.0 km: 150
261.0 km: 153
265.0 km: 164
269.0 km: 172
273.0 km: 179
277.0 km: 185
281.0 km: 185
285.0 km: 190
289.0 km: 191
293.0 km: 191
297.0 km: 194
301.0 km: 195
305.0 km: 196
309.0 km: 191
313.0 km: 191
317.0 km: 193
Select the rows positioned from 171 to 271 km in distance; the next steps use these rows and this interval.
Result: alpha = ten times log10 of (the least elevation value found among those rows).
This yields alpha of 21.8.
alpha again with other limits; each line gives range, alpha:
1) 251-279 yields 21.8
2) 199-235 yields 22.2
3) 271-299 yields 22.5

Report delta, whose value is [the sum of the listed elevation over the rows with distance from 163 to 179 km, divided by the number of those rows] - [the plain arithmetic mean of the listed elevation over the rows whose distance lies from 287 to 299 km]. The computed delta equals -5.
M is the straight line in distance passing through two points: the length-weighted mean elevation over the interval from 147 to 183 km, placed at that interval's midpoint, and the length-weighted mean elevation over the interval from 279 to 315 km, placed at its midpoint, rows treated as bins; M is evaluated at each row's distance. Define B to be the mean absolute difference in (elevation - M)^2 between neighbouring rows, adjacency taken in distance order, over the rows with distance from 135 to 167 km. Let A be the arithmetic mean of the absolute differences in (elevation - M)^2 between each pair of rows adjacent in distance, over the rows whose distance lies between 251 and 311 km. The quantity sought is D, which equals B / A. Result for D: 0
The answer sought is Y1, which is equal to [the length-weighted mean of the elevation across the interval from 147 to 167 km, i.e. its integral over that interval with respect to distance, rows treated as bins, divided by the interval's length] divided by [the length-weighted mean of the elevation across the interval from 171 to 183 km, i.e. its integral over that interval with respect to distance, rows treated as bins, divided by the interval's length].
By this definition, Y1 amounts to 0.95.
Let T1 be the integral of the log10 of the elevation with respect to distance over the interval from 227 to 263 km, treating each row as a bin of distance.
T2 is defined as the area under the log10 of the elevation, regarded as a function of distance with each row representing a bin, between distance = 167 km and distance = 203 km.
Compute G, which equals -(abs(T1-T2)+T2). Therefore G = -85.6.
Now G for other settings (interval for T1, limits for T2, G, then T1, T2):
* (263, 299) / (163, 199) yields -83.4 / 81.5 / 82.5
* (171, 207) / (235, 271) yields -82.9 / 82.9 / 79.7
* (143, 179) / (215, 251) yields -81.4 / 81.4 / 80.6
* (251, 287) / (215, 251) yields -81.0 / 80.2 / 80.6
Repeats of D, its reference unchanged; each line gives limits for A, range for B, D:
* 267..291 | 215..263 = 3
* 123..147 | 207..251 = 7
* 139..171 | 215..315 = 16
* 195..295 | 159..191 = 0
